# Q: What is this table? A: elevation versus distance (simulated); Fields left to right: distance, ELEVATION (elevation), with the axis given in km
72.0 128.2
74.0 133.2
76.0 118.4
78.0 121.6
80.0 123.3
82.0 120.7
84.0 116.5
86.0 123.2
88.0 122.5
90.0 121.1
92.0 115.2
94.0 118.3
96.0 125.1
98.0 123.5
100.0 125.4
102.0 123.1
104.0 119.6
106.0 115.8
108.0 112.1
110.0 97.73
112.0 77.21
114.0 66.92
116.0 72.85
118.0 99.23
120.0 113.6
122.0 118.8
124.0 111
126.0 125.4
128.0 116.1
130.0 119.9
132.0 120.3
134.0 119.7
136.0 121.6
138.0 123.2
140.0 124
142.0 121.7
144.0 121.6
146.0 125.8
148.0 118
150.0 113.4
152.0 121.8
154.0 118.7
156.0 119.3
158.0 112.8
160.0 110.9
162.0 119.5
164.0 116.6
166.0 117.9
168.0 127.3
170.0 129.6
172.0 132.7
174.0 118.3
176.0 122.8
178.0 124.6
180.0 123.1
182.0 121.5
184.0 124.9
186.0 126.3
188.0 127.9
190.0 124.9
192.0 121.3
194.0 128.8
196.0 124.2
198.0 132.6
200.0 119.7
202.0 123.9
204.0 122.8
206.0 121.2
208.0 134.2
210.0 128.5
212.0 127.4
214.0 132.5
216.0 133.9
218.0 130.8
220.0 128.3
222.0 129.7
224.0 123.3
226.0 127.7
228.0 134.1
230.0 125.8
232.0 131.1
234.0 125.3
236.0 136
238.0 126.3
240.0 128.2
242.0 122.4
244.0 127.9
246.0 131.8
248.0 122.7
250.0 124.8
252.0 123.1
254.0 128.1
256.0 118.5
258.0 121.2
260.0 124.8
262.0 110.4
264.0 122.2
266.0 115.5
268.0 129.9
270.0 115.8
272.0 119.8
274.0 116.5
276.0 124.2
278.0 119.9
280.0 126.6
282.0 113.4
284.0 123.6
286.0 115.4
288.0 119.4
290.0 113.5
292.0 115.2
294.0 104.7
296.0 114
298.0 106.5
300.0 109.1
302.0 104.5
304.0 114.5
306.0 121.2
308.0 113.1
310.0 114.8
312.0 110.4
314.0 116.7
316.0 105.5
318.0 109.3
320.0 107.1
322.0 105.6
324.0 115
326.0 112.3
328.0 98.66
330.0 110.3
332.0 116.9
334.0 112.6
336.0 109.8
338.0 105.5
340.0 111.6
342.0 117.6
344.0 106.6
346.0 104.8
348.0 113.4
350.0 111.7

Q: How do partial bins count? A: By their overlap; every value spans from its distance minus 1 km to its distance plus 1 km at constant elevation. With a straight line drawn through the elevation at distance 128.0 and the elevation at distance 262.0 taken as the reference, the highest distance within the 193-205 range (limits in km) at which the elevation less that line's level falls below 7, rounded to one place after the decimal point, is 200.0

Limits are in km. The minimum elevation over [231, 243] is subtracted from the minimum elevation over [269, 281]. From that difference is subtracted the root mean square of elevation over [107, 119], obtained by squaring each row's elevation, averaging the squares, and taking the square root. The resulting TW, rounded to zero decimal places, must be -96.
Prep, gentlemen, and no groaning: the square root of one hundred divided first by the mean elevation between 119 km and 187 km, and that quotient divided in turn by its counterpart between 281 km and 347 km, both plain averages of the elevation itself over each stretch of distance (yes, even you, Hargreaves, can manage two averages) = 0.0862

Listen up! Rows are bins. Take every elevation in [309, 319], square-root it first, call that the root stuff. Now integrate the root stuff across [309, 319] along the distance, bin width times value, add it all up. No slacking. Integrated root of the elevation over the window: 105.5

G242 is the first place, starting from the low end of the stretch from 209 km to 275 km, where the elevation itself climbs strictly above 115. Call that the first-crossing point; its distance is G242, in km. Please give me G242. 210.0 km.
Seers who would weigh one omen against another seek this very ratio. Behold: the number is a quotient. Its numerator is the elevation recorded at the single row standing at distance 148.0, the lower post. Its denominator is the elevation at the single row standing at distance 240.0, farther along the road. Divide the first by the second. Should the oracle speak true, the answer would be 0.92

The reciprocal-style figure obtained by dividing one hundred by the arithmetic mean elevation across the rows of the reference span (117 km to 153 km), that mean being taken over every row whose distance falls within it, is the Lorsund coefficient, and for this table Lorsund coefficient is 0.84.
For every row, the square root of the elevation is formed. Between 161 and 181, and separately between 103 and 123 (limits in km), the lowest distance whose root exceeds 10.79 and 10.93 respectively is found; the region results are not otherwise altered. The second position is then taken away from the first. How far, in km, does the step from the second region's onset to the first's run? 58 km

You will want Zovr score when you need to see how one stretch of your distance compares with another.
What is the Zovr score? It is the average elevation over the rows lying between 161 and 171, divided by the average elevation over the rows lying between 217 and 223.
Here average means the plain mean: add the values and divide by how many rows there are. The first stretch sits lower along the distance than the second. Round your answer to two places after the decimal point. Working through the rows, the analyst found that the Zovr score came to 0.94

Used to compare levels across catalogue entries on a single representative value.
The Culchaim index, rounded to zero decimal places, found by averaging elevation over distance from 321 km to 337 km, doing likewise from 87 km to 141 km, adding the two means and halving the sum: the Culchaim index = 112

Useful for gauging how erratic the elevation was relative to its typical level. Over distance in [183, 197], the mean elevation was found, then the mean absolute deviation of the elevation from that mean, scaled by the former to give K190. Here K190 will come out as 0.015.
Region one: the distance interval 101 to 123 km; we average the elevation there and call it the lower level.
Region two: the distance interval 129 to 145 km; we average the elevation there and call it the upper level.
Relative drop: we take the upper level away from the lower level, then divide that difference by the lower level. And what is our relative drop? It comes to -0.20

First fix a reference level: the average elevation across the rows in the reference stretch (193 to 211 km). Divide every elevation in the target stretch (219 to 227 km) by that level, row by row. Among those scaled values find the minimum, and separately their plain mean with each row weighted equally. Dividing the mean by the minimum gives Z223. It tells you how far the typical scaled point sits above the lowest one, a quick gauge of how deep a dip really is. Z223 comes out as 1.03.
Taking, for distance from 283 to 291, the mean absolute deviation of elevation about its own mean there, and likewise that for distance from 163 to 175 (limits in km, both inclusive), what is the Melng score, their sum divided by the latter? 1.57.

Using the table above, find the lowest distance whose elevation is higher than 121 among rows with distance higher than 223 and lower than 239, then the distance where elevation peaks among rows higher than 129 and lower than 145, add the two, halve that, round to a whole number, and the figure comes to 182 km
